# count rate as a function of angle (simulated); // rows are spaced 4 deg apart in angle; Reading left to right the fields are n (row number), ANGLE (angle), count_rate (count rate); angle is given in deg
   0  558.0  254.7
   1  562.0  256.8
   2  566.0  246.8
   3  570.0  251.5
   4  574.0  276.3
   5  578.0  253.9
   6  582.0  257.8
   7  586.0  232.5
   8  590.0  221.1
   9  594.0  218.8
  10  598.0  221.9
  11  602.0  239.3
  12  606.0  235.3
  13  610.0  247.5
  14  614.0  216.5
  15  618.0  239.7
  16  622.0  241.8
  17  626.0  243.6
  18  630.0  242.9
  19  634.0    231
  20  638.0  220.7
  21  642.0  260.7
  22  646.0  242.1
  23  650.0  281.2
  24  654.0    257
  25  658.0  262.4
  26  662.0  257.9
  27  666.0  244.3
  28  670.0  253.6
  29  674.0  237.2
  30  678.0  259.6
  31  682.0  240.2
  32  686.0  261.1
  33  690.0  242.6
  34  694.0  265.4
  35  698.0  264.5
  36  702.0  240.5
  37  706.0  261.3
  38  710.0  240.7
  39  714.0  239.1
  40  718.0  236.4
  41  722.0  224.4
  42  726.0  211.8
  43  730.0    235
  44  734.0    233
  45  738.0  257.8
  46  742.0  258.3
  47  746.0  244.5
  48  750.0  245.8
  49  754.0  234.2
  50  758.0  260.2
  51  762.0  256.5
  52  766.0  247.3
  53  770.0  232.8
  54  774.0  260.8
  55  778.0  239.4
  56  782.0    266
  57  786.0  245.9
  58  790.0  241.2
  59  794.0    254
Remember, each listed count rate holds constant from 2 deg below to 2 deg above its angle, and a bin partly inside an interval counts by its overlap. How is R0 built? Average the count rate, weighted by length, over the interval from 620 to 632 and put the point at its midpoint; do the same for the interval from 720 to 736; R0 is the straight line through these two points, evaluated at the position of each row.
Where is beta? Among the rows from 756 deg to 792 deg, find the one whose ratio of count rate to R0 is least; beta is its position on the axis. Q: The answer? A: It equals 770.0 deg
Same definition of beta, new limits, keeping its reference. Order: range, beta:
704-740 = 726.0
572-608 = 594.0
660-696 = 674.0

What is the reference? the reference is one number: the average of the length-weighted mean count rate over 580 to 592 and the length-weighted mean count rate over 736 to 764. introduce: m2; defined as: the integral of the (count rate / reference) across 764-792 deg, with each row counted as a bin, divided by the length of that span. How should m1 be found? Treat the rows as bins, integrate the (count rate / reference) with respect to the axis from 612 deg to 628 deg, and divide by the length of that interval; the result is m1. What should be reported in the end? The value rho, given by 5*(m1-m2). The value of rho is -0.25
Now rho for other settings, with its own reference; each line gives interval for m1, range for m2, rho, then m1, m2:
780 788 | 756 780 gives 0.13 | 1.05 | 1.02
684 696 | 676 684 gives 0.13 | 1.05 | 1.02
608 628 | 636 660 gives -0.33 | 0.97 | 1.04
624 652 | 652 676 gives -0.12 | 1.01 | 1.03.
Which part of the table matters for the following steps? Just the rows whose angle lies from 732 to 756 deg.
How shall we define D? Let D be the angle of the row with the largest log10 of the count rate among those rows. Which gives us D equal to 742.0 deg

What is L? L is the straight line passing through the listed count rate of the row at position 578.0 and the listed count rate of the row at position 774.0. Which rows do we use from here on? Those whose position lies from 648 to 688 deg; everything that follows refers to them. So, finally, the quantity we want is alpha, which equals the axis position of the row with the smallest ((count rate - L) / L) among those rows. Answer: 674.0 deg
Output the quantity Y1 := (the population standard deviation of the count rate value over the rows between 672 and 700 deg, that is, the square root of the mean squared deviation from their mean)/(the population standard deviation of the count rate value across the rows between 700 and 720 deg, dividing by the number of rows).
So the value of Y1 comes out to 1.3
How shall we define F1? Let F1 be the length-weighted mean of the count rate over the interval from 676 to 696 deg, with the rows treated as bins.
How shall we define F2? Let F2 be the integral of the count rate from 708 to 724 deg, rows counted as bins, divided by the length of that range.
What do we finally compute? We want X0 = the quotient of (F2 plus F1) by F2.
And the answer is 2.08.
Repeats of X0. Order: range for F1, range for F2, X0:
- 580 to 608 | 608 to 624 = 1.98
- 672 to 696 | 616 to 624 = 2.04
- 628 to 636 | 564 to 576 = 1.92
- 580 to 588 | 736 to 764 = 1.98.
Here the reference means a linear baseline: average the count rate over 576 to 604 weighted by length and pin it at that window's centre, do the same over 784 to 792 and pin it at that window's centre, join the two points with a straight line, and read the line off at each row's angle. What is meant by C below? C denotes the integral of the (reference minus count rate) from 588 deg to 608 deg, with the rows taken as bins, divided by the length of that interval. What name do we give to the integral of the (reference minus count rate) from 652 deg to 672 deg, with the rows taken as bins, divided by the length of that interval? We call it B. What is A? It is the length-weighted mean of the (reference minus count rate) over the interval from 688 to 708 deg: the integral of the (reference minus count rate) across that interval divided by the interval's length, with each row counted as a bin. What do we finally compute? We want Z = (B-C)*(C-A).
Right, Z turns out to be -582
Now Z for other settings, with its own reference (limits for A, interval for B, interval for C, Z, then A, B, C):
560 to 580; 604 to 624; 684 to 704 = 115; -23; 0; -15.3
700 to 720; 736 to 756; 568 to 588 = -222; -3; -6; -19.9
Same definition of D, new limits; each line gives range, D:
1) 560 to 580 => 574.0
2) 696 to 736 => 698.0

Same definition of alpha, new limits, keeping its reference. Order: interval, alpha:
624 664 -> 638.0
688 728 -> 726.0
